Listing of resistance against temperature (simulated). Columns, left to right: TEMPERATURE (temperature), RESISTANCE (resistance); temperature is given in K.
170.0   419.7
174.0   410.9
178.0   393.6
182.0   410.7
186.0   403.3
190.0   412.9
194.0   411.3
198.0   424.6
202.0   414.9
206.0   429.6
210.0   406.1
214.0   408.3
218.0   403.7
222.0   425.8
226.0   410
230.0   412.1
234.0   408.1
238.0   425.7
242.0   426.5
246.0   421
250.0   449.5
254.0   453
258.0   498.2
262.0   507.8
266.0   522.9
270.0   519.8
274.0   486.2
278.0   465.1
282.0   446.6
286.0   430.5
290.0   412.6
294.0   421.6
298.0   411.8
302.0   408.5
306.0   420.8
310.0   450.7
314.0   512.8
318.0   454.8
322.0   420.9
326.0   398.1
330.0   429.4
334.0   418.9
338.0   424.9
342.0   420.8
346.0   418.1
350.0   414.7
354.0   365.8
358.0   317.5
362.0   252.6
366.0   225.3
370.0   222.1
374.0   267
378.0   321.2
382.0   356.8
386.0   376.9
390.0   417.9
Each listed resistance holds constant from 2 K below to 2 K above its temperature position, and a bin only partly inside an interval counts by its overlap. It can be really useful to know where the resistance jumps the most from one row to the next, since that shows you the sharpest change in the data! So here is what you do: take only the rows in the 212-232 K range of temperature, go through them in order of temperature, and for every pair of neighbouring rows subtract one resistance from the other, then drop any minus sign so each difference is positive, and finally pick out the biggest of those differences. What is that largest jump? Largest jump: 22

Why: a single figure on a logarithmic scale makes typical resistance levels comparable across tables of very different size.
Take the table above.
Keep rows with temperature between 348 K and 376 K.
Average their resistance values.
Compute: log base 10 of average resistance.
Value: 2.47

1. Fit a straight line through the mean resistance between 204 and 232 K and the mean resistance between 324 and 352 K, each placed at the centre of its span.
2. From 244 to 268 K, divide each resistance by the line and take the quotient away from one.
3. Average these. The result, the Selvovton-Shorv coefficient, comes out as -0.15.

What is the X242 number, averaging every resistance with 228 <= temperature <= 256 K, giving 428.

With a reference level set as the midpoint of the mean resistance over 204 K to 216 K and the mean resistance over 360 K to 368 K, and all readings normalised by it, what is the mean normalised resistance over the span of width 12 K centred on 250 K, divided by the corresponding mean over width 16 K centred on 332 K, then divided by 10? 0.11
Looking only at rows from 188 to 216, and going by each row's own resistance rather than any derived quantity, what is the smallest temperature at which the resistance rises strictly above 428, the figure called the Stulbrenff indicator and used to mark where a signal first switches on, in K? 206.0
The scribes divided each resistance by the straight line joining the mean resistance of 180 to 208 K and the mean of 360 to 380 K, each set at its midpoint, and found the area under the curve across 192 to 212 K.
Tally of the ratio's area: 20 K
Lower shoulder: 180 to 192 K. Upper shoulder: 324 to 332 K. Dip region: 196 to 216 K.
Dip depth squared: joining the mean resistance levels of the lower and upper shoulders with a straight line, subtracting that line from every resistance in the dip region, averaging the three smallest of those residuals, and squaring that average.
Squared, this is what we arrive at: 0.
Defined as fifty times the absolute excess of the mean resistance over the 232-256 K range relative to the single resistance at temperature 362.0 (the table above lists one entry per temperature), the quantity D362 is 8902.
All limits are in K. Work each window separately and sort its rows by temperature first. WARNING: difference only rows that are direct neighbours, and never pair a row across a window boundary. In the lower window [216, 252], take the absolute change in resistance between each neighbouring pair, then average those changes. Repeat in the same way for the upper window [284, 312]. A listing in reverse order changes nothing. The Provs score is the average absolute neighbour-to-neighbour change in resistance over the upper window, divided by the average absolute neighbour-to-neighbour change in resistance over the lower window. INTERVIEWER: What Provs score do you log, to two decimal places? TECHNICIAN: 1.14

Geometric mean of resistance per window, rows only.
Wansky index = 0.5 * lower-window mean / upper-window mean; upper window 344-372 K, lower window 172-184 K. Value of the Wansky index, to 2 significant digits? 0.66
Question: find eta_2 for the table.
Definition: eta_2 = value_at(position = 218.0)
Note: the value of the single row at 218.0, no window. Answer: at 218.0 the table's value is 403.7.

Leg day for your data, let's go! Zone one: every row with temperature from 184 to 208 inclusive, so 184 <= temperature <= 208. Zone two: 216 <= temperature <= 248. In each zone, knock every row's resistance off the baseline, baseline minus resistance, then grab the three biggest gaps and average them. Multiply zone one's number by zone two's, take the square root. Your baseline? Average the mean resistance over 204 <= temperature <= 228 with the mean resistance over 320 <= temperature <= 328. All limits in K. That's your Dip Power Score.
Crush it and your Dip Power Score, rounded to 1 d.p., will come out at 3.4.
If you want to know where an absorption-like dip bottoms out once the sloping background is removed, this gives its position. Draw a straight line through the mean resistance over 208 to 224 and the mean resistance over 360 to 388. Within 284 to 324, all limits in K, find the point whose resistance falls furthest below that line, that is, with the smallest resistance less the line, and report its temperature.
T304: 290.0 K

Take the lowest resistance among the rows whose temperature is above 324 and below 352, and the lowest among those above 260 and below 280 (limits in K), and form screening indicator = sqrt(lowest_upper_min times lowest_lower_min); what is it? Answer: 430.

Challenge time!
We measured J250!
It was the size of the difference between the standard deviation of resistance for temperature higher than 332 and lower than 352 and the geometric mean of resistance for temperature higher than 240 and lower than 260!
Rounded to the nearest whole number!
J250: 445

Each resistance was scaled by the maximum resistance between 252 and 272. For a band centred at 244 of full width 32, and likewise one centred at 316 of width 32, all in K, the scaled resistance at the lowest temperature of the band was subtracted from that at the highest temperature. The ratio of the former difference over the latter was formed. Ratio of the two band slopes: 4.12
